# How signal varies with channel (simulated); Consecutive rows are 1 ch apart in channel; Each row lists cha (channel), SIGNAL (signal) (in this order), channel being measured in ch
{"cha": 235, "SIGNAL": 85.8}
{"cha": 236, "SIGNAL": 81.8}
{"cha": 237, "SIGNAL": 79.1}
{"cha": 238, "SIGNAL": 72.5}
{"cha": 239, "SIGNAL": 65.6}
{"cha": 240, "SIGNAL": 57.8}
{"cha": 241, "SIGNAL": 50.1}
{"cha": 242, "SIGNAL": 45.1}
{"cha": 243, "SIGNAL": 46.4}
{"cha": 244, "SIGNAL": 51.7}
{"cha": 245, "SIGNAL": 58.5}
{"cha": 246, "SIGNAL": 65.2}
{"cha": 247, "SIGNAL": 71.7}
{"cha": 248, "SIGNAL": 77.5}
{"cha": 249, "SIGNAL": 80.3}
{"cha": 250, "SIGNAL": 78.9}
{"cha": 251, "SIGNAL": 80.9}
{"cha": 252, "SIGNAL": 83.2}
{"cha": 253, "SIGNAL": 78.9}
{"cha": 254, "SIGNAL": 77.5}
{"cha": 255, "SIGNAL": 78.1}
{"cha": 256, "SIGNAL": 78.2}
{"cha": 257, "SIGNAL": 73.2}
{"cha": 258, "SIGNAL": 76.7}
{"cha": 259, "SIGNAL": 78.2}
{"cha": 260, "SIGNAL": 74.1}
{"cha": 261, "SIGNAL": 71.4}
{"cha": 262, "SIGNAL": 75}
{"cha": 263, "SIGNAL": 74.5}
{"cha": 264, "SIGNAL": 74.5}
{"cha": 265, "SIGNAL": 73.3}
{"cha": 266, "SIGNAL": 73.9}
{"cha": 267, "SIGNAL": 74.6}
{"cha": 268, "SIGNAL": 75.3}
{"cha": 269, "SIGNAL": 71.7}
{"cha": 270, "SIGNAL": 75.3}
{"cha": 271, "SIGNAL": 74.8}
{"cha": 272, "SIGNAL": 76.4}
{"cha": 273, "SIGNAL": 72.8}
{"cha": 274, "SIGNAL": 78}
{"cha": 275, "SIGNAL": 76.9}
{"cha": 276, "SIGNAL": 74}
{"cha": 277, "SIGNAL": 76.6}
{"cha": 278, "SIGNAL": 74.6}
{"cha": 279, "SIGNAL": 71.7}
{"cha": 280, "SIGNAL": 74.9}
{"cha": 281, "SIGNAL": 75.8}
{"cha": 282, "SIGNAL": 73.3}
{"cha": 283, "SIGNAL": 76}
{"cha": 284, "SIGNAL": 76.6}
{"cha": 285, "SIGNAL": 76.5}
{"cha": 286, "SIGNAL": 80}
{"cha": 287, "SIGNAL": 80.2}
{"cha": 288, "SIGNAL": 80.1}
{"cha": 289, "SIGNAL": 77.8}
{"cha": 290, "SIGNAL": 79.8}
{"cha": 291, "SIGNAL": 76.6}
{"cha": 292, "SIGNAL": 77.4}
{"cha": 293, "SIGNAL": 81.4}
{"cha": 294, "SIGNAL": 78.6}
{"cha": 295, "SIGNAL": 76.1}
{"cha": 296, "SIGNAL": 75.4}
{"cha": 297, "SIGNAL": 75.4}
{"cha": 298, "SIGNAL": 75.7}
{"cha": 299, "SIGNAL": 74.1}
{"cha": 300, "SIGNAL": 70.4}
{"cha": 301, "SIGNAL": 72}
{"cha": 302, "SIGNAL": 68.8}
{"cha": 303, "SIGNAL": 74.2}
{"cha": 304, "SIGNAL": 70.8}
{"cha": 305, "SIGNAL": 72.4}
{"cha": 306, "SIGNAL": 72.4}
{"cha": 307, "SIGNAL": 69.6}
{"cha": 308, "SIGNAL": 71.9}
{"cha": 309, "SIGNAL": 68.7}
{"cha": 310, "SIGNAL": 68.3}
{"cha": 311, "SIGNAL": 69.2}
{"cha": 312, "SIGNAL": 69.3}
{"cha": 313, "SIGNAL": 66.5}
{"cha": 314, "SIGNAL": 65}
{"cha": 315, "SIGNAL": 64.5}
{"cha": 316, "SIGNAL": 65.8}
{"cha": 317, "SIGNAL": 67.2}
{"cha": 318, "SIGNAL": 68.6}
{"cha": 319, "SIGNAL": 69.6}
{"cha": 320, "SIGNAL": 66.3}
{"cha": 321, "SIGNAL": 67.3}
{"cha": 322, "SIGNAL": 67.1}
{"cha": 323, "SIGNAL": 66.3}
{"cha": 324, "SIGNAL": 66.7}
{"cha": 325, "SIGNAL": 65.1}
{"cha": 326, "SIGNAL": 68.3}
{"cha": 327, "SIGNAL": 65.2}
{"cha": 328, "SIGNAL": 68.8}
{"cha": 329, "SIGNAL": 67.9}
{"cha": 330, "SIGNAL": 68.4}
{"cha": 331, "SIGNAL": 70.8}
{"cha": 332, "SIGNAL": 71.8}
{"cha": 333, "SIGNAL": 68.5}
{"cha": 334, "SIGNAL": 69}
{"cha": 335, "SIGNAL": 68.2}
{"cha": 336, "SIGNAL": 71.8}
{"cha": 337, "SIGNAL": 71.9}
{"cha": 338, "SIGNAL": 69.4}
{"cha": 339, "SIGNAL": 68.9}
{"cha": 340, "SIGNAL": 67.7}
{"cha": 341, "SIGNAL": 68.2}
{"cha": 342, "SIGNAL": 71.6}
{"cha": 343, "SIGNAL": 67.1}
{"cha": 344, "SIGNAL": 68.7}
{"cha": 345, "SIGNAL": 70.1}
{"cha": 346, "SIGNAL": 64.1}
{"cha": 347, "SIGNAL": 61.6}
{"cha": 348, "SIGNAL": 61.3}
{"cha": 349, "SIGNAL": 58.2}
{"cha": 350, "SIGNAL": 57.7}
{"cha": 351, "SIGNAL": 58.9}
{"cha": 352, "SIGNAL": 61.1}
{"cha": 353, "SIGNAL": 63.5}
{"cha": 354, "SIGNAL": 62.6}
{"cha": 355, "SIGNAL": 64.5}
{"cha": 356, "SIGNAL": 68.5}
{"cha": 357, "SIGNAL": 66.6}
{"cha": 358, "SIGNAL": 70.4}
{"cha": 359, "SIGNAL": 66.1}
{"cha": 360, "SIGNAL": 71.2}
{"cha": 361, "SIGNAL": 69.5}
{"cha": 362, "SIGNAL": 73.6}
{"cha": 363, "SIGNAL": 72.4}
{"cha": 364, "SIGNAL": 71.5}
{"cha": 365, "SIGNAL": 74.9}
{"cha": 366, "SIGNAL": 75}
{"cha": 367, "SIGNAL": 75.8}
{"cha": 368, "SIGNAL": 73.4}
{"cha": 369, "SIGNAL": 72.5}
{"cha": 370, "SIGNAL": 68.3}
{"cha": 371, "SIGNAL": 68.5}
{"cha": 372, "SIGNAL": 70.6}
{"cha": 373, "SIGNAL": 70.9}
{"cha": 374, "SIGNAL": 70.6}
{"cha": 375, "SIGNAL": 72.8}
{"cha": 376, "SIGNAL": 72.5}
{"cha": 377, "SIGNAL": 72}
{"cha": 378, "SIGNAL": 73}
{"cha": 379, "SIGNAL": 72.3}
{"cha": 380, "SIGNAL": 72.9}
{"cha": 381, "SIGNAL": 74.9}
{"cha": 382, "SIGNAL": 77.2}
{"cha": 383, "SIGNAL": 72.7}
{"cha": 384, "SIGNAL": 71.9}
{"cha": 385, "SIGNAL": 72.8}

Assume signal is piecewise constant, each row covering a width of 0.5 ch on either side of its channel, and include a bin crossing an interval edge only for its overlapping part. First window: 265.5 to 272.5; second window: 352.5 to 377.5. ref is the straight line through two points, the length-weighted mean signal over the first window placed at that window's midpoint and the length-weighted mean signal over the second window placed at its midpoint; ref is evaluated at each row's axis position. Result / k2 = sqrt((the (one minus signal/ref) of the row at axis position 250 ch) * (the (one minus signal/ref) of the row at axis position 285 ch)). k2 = 0.041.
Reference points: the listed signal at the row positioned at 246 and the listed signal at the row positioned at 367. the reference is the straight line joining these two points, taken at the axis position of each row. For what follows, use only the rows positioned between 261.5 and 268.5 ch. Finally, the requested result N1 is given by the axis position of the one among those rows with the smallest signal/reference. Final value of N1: 265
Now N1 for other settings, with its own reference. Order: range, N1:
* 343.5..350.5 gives 350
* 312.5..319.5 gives 315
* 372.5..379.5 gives 374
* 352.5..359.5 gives 354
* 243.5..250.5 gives 244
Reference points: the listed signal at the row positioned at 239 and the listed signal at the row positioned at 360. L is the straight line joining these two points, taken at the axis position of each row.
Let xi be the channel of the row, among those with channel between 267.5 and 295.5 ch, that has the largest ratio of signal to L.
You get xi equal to 293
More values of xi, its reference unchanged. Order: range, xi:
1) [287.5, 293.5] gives 293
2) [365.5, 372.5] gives 367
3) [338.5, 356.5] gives 342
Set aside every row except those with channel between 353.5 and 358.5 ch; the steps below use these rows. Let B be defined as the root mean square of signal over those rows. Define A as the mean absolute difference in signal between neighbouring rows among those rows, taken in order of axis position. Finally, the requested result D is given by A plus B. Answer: 69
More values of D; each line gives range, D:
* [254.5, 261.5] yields 79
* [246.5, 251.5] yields 81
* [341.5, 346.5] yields 72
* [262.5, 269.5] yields 75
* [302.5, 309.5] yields 74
